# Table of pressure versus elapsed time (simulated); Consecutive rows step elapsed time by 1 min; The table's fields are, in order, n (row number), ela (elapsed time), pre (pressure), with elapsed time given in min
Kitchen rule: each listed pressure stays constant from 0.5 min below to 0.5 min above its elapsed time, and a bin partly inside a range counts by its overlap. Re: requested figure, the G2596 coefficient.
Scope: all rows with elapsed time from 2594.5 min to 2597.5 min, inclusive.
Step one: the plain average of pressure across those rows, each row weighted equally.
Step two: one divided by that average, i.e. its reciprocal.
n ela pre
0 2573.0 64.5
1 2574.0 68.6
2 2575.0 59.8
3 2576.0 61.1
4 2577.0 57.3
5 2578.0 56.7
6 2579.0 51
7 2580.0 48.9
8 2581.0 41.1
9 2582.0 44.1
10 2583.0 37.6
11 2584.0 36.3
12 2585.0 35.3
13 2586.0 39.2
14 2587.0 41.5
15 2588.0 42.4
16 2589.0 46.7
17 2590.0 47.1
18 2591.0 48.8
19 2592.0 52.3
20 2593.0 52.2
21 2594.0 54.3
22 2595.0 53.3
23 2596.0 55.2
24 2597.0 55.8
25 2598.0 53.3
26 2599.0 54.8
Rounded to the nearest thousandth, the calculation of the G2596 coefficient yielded 0.018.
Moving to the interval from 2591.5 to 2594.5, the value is 0.019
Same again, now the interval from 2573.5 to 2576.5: 0.016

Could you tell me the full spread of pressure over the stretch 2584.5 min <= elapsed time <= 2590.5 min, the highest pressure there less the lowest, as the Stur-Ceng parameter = 12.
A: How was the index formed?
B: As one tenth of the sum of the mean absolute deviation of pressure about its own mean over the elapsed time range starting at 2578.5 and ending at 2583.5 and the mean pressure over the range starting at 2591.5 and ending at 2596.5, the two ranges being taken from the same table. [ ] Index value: 5.8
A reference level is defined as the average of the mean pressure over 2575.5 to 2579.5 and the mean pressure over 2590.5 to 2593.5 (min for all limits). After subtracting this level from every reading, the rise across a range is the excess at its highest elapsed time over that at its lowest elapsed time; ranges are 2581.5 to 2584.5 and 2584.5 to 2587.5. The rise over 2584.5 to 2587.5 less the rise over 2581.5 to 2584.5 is 14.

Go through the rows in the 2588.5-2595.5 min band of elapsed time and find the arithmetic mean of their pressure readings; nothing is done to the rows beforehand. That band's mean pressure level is 51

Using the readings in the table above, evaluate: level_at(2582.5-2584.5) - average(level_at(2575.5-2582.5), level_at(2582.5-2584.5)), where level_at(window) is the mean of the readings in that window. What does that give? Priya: -7.3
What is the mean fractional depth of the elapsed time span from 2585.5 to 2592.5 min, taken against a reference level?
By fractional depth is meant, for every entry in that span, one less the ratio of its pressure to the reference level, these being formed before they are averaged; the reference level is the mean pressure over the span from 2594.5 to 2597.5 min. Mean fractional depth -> 0.17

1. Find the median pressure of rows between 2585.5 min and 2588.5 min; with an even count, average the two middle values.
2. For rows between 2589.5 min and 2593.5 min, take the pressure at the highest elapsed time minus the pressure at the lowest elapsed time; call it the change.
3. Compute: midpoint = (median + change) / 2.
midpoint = 23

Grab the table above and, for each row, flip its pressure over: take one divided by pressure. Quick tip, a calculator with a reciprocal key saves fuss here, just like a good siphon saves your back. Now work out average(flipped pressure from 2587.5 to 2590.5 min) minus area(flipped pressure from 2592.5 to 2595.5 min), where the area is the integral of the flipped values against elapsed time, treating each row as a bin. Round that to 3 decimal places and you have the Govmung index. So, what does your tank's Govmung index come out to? -0.034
